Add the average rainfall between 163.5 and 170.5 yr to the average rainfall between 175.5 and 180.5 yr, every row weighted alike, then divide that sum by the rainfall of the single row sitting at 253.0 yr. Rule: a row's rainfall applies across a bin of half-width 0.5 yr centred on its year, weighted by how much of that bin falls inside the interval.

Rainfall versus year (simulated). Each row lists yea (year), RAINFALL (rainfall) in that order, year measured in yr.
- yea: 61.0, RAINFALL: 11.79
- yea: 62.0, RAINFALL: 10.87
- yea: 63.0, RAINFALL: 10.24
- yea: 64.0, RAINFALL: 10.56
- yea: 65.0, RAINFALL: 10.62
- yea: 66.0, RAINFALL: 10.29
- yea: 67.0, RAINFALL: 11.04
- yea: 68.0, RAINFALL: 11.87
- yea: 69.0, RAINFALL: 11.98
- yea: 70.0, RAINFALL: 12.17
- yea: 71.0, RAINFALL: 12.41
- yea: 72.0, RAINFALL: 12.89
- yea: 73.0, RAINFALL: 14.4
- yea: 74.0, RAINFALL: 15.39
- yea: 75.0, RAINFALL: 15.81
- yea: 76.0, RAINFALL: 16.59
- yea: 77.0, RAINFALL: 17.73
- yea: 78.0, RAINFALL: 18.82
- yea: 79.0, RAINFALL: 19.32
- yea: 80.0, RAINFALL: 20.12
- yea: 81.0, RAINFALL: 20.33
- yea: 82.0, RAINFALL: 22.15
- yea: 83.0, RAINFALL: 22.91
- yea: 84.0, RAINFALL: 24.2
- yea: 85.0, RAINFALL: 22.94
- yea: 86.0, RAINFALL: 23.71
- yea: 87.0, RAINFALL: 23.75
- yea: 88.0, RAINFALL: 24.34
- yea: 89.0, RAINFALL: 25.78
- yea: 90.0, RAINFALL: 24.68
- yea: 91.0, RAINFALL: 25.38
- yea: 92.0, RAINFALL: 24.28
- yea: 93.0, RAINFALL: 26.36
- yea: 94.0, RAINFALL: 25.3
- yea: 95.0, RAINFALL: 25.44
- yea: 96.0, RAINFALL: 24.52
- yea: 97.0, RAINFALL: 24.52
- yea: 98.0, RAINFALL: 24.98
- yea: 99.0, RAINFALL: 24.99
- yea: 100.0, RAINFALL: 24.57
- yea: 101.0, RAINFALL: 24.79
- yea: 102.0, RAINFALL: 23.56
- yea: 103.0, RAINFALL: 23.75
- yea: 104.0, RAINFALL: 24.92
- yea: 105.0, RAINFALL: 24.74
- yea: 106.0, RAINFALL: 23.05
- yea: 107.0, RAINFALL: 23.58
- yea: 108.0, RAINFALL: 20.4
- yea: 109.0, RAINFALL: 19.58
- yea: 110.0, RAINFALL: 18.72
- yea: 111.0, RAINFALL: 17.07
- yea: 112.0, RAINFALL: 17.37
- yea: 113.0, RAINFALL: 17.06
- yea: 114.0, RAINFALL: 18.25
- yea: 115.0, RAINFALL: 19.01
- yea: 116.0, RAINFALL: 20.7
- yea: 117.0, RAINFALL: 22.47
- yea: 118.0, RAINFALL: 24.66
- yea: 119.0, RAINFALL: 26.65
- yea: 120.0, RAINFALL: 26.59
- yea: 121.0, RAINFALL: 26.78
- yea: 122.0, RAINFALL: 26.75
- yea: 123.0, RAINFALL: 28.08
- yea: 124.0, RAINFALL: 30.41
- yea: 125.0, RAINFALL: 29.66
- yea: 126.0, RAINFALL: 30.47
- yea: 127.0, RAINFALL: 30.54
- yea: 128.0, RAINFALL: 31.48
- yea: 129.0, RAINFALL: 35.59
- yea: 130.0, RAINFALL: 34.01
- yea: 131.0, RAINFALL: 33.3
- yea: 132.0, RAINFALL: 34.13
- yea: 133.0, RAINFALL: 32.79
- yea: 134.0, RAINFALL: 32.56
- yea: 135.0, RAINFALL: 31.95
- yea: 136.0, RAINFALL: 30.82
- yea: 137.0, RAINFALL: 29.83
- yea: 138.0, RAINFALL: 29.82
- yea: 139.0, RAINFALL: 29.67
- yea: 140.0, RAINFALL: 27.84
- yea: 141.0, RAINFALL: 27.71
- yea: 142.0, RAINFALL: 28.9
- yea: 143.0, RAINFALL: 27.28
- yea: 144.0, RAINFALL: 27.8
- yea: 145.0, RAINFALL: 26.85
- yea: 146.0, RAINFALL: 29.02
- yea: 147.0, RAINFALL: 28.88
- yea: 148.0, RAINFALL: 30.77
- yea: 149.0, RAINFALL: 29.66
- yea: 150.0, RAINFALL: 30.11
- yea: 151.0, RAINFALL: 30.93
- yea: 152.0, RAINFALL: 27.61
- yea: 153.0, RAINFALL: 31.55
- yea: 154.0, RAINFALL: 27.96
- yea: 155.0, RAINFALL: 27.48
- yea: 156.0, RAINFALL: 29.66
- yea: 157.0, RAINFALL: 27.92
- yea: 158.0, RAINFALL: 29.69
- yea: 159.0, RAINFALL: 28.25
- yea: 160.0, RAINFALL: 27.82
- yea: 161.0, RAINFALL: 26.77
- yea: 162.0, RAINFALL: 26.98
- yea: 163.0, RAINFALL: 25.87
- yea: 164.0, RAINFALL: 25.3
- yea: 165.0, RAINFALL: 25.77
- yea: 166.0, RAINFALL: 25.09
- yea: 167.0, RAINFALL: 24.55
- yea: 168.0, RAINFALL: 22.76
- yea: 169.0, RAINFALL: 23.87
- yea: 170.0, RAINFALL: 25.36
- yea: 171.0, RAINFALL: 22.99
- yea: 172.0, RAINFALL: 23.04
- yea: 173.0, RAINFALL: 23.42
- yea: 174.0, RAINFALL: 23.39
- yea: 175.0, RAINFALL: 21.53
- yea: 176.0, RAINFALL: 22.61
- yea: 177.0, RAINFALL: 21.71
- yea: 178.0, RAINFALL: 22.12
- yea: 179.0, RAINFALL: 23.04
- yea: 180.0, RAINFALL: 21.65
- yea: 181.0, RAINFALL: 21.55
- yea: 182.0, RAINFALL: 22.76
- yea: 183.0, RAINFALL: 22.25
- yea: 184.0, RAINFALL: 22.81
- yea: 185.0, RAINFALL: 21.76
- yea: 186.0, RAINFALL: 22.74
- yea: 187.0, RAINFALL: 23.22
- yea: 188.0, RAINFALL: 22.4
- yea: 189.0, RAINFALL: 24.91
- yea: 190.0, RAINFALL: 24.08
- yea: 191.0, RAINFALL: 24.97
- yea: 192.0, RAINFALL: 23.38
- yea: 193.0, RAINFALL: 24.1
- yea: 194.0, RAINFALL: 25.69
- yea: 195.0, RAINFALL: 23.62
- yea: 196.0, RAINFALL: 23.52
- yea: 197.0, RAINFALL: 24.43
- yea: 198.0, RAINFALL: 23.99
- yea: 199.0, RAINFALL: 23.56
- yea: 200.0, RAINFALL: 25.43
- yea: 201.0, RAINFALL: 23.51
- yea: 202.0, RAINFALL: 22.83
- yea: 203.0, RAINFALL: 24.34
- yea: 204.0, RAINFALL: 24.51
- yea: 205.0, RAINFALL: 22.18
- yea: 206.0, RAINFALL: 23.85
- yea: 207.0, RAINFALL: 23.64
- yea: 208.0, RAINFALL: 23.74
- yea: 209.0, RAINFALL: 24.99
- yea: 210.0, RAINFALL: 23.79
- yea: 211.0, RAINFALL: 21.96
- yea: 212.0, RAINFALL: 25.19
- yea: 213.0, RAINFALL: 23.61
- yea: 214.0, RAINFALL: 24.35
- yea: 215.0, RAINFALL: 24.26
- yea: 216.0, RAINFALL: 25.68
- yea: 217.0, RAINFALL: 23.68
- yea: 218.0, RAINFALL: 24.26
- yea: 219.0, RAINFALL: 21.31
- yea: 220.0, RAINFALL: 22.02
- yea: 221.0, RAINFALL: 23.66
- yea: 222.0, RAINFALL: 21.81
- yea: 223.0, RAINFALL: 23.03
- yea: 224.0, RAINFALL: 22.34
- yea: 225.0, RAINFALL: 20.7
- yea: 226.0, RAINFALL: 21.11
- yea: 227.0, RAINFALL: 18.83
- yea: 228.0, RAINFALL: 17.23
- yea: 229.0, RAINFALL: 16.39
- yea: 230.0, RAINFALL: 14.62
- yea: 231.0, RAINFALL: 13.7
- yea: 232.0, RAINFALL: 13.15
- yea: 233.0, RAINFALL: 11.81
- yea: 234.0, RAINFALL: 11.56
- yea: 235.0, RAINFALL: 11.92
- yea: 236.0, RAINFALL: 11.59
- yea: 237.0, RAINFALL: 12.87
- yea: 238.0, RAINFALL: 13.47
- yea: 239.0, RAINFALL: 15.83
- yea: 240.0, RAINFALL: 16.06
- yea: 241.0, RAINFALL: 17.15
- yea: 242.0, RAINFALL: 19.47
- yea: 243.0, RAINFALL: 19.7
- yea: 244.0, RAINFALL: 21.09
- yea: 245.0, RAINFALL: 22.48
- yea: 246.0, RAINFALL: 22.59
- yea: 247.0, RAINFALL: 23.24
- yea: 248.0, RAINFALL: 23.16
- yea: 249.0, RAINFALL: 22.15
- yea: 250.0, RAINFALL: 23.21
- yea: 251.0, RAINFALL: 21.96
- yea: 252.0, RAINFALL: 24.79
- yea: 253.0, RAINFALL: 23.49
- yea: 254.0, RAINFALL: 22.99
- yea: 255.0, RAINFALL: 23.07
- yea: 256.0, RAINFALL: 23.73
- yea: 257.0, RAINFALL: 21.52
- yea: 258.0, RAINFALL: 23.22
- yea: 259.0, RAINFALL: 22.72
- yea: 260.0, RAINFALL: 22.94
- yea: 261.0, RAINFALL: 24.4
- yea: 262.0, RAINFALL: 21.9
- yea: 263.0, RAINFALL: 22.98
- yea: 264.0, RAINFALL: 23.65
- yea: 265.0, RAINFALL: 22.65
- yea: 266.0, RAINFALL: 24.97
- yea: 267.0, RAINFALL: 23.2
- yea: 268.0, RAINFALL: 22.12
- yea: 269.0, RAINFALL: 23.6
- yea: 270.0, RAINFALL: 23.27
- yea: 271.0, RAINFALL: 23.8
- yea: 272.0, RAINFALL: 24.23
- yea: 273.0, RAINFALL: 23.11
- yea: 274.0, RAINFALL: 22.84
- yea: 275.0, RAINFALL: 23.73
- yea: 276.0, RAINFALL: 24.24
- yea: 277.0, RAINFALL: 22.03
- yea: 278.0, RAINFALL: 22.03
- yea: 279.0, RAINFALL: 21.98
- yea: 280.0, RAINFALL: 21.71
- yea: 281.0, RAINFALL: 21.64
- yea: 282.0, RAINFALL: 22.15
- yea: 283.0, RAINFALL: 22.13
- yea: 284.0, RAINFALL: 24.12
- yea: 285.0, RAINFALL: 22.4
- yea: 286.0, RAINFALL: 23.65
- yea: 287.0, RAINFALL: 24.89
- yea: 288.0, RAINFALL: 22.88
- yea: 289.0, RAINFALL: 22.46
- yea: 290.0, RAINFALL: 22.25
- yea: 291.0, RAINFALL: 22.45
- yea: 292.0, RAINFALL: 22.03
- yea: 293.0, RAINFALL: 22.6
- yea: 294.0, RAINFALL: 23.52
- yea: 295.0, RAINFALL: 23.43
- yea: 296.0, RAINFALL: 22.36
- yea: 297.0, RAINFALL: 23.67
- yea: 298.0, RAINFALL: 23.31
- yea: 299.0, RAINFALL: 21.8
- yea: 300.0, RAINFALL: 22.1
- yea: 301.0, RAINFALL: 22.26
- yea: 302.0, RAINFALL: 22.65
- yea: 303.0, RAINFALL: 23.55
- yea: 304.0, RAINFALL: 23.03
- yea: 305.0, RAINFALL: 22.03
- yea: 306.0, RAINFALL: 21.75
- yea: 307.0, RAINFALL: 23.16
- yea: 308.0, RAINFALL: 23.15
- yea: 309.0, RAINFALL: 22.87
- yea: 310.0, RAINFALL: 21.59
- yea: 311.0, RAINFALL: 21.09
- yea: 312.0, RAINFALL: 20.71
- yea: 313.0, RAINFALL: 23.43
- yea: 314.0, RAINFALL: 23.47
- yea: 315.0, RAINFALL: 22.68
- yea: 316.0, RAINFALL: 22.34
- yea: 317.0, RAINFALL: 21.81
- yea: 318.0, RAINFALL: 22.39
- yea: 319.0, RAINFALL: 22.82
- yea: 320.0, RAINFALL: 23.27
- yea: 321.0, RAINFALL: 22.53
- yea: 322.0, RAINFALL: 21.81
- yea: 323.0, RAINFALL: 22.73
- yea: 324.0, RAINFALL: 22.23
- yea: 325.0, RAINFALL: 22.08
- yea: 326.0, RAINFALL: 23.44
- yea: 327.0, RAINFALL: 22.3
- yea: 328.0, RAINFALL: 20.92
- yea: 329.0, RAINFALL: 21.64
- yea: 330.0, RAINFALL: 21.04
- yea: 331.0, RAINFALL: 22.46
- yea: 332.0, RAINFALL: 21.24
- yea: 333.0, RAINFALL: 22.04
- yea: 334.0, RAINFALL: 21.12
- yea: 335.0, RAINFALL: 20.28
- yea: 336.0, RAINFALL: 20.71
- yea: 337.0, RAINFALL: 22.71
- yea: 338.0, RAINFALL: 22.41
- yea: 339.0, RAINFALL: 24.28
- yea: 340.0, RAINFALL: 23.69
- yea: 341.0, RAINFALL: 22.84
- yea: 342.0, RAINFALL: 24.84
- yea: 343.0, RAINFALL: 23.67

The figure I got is 2.00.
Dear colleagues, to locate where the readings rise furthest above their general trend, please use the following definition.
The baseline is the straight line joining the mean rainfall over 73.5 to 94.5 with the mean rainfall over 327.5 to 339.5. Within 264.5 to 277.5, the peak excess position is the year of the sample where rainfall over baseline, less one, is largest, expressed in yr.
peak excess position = 266.0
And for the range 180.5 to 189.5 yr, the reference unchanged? 189.0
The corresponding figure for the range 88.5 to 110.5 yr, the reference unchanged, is 93.0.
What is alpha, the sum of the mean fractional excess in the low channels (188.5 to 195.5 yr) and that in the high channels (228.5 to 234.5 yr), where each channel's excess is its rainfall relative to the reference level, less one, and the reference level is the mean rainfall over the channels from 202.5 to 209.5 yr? -0.412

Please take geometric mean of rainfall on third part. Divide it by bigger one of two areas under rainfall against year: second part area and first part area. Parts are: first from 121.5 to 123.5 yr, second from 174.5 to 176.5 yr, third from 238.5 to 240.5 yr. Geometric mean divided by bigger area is 0.291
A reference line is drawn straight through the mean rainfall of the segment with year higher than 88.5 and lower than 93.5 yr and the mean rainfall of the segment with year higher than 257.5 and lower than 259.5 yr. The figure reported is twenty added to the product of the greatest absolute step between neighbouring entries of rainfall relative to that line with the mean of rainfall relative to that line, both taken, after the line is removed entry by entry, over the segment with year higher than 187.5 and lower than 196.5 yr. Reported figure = 20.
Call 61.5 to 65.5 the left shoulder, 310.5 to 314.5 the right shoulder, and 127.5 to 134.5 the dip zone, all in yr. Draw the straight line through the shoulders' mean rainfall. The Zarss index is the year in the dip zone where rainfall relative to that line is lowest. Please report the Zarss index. 128.0 yr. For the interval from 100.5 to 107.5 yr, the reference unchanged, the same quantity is 106.0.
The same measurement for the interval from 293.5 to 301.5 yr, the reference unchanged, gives 299.0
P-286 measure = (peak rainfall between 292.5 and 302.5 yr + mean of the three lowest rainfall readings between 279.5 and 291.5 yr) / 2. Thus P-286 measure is 22.7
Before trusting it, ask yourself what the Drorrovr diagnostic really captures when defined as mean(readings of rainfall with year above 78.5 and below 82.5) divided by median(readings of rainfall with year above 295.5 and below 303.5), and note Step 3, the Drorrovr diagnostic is 0.91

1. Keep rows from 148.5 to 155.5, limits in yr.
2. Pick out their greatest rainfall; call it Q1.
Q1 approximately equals 31.55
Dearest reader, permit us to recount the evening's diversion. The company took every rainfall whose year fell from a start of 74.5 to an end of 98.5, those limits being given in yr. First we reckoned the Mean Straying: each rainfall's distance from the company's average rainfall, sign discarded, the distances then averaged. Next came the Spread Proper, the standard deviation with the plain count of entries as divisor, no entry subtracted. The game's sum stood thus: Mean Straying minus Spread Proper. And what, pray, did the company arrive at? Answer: -0.48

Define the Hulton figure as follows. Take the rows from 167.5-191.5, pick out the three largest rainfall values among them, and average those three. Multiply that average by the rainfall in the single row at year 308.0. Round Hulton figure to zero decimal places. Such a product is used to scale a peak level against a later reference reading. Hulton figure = 581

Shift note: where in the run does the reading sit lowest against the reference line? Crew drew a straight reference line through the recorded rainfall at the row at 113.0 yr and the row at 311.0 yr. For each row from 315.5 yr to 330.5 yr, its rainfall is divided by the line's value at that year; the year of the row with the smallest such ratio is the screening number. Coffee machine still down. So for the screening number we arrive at 328.0 yr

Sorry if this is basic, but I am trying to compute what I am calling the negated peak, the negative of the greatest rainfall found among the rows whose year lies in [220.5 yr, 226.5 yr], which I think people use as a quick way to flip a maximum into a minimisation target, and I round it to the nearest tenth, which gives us -23.7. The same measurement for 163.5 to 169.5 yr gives -25.8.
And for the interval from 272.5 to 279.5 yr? -24.2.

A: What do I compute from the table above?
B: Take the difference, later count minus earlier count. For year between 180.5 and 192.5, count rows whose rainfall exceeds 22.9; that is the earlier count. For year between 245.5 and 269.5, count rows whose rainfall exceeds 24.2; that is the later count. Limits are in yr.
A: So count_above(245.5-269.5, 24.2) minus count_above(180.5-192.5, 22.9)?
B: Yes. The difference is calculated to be -2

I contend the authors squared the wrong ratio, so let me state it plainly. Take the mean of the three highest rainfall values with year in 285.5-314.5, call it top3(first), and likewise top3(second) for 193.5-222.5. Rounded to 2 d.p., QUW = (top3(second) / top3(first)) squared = 1.13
